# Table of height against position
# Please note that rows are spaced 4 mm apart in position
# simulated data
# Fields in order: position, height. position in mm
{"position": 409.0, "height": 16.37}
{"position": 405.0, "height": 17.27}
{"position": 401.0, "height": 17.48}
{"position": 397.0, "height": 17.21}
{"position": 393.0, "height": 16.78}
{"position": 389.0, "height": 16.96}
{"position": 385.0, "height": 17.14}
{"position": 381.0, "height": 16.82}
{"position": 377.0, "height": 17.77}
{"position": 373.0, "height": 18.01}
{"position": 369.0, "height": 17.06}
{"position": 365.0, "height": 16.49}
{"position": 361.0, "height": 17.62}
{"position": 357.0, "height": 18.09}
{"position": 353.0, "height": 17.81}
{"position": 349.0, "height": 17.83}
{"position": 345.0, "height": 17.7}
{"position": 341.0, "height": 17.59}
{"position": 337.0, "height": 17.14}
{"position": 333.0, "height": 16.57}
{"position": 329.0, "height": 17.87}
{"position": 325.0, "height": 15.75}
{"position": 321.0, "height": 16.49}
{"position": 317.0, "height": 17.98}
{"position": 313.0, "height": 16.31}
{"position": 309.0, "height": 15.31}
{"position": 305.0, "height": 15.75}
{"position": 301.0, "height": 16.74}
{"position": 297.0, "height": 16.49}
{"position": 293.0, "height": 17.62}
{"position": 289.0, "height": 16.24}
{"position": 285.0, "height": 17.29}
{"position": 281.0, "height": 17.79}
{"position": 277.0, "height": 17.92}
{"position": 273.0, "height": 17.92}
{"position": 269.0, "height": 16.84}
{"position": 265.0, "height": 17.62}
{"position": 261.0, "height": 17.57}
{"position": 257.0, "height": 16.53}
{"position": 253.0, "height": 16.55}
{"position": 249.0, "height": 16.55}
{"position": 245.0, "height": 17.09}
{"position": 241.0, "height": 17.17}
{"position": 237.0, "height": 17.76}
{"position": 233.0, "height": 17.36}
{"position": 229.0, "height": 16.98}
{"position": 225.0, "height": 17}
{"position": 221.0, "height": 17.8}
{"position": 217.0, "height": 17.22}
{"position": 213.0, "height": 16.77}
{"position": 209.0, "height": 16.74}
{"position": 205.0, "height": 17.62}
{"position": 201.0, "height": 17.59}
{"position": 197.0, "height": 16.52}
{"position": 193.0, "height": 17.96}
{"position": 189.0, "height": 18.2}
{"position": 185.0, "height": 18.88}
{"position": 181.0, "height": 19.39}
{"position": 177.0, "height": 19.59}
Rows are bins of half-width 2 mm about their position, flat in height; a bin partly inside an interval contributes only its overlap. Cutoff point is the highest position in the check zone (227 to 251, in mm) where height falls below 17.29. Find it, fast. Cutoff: 249.0 mm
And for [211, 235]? 229.0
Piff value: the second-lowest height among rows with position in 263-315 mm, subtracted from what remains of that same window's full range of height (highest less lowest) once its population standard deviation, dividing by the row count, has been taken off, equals -14.0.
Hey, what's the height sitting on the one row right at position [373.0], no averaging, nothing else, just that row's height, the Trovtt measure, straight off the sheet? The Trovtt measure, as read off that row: 18.01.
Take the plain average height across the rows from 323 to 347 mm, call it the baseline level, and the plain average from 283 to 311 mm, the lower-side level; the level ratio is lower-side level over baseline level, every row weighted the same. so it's 0.96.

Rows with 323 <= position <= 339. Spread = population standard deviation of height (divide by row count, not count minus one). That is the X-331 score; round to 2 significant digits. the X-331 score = 0.78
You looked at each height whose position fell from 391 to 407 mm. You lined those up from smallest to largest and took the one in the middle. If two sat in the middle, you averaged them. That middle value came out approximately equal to 17.2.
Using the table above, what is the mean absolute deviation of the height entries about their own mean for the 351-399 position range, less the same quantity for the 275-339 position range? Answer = -0.27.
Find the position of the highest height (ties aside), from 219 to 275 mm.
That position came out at 273.0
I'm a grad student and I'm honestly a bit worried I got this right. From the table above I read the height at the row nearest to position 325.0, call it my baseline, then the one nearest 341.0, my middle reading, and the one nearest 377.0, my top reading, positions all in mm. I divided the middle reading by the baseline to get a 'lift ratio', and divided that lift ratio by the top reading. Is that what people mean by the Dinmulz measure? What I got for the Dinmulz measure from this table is 0.063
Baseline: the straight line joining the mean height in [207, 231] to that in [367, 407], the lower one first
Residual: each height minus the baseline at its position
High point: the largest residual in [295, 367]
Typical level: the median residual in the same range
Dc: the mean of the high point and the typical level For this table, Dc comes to 0.3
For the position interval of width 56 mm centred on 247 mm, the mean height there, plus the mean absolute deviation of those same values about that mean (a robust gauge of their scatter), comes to 17.6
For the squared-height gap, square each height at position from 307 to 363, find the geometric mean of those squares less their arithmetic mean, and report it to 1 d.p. -1.5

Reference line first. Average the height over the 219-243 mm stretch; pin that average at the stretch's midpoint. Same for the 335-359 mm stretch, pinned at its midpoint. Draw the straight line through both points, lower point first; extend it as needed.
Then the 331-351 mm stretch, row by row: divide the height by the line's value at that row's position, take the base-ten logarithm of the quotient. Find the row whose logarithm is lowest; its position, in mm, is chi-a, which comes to 333.0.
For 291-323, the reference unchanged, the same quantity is 309.0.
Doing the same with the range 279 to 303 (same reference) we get 289.0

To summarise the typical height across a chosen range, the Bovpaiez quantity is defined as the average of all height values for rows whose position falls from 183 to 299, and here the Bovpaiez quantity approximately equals 17.30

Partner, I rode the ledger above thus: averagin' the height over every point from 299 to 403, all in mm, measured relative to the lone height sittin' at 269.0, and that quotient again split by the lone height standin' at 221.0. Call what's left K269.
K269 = 0.057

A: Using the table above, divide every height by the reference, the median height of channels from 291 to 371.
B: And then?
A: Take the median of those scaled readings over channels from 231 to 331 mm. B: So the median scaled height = 1.00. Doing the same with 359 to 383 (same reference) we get 1.01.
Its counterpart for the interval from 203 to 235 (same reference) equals 1.00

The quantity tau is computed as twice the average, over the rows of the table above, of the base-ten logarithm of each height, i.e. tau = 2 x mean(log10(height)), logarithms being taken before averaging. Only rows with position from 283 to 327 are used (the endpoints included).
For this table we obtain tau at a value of 2.44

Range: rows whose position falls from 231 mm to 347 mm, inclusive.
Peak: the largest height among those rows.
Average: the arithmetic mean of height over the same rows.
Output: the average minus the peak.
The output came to -0.96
